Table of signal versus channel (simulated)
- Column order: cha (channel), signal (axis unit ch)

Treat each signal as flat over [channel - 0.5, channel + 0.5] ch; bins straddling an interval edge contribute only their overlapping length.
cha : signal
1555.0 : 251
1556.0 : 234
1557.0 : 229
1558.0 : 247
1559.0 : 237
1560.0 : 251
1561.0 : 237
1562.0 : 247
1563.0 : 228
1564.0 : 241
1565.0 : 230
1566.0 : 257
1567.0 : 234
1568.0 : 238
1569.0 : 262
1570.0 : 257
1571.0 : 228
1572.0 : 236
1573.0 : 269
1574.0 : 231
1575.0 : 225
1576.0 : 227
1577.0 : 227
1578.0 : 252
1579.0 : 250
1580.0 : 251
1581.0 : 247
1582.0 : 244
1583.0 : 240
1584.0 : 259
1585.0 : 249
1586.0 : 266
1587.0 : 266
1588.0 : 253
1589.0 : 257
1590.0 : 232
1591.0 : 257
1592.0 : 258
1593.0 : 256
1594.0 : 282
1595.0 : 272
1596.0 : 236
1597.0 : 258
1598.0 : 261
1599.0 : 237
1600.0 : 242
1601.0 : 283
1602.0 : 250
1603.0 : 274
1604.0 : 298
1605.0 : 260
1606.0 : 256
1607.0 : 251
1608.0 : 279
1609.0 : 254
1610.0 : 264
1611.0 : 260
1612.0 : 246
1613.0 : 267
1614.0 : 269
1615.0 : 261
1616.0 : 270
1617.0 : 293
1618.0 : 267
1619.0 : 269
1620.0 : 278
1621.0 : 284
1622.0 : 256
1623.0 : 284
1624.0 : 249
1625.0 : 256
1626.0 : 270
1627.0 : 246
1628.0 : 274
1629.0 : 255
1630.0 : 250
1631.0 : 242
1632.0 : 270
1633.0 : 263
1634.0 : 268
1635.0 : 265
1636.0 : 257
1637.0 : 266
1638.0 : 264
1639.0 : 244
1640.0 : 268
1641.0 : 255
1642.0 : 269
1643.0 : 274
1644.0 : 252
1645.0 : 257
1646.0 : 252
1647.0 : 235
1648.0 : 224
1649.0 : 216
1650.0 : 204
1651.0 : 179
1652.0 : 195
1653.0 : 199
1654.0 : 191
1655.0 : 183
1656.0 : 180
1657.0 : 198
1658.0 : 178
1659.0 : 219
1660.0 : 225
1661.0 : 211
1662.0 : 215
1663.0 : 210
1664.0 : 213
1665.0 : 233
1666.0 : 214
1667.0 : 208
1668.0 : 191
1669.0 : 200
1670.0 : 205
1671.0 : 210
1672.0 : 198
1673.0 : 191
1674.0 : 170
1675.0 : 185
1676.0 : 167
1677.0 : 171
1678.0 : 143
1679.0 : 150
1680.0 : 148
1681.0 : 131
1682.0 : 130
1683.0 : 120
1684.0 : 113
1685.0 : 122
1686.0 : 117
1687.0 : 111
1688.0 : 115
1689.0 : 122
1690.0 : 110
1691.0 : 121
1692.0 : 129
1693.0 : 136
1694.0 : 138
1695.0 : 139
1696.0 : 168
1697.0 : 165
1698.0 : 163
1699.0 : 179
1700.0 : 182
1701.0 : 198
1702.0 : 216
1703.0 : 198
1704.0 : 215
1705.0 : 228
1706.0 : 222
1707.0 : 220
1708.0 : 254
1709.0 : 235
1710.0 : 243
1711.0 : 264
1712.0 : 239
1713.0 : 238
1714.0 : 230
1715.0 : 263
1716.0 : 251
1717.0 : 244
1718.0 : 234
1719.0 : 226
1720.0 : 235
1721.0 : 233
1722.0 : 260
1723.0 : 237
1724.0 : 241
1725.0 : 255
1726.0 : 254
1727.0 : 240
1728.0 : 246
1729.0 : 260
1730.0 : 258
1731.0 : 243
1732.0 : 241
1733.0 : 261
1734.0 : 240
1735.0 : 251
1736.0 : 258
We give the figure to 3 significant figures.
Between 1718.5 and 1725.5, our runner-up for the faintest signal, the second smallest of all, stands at 233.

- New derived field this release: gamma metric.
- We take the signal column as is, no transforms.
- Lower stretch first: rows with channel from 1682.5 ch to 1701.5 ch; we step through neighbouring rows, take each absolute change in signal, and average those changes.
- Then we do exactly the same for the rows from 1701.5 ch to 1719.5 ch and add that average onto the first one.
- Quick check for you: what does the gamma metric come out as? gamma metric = 22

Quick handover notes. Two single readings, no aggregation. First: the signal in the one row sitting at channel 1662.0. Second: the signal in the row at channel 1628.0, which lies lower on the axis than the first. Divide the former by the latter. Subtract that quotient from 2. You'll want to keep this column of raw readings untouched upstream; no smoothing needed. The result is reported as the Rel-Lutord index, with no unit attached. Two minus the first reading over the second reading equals 1.2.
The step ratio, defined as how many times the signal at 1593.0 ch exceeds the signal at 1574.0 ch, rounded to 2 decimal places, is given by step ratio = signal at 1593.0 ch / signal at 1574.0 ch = 1.11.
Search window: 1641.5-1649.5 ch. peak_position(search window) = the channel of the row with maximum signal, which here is 1643.0 ch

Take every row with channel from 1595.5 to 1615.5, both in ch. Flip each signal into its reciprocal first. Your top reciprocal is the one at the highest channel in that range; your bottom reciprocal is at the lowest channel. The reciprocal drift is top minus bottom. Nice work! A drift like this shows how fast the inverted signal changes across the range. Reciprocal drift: -0.0004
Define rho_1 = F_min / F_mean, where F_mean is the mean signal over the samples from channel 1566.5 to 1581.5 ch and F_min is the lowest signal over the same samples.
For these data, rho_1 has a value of 0.93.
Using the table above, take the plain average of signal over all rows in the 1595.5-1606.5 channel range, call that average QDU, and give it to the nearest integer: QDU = 260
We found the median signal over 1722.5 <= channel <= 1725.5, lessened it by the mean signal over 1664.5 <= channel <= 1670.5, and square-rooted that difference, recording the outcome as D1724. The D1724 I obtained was 5.7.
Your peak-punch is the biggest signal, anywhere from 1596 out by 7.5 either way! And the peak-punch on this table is 283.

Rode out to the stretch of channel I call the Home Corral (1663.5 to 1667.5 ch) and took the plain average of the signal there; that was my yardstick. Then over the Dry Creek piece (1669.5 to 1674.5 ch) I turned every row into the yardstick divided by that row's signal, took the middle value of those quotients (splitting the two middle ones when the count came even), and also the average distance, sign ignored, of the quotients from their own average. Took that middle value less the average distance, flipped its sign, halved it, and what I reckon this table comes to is -0.513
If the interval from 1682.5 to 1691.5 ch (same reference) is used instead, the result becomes -0.895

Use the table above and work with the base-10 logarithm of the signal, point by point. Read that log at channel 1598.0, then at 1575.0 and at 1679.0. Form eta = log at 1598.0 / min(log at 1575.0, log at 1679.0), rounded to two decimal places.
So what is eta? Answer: 1.11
